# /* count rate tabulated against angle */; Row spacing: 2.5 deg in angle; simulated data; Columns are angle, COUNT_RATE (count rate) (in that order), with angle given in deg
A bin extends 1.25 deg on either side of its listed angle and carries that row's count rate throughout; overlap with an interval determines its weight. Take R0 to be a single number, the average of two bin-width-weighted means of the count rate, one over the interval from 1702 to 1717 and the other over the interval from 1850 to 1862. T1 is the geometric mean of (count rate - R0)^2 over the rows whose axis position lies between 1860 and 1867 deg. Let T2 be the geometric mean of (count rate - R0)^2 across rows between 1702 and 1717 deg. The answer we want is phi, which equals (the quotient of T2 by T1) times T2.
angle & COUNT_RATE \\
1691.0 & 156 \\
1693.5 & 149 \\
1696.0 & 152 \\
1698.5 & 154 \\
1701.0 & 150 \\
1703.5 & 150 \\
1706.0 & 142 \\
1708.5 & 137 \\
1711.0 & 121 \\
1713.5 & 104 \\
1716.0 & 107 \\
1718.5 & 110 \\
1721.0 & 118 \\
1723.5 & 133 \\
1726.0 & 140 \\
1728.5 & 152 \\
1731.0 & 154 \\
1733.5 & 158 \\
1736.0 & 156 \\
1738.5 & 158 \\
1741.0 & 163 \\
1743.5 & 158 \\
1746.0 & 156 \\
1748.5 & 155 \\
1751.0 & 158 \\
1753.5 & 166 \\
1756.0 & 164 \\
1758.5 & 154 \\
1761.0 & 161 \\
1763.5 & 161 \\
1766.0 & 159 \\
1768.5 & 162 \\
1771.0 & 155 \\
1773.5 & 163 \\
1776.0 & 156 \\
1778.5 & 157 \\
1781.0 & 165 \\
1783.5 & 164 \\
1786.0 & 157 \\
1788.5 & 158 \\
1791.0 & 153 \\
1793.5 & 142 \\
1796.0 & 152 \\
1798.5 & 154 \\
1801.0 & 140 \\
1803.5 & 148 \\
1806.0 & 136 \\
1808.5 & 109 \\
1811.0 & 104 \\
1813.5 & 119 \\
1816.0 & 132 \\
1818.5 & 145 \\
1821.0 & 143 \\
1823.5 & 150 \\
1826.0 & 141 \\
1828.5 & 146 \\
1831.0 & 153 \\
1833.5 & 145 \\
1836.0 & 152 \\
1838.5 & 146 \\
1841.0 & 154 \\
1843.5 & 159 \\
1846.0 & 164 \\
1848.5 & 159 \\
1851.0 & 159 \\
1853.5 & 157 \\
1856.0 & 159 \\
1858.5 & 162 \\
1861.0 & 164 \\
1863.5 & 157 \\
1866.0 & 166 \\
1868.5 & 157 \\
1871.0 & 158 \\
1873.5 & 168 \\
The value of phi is 58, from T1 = 325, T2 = 138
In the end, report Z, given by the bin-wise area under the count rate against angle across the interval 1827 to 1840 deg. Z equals 1929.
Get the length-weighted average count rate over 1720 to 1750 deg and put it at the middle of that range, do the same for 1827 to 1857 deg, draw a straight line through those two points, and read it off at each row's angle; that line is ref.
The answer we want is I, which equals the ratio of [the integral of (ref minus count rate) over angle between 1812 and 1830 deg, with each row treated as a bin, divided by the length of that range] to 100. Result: 0.14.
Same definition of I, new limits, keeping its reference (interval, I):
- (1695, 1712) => 0.05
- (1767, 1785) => -0.08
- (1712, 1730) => 0.26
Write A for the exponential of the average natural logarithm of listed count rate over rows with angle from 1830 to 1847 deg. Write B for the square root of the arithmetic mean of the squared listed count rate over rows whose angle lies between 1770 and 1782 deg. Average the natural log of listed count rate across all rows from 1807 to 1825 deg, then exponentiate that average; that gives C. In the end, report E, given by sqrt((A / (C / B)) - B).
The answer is 6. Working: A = 153.2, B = 159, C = 128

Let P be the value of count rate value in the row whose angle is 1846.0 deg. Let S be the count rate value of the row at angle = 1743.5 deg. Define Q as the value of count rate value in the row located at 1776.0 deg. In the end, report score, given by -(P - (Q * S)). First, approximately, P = 164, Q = 156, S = 158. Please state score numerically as 24484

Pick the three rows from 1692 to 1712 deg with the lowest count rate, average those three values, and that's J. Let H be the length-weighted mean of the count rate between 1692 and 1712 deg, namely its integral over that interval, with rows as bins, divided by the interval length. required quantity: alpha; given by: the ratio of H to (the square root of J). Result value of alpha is 12.5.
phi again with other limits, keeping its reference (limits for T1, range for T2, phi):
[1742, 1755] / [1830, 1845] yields 5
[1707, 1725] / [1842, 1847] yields 200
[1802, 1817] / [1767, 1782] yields 235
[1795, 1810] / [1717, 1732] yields 293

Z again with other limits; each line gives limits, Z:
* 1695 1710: 2205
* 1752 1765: 2094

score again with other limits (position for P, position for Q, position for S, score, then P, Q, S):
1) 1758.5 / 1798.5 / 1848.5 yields 24332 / 154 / 154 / 159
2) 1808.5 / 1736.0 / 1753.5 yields 25787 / 109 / 156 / 166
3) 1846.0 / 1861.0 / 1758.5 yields 25092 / 164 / 164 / 154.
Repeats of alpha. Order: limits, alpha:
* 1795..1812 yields 12.5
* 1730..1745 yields 12.6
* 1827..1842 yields 12.4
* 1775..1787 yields 12.8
